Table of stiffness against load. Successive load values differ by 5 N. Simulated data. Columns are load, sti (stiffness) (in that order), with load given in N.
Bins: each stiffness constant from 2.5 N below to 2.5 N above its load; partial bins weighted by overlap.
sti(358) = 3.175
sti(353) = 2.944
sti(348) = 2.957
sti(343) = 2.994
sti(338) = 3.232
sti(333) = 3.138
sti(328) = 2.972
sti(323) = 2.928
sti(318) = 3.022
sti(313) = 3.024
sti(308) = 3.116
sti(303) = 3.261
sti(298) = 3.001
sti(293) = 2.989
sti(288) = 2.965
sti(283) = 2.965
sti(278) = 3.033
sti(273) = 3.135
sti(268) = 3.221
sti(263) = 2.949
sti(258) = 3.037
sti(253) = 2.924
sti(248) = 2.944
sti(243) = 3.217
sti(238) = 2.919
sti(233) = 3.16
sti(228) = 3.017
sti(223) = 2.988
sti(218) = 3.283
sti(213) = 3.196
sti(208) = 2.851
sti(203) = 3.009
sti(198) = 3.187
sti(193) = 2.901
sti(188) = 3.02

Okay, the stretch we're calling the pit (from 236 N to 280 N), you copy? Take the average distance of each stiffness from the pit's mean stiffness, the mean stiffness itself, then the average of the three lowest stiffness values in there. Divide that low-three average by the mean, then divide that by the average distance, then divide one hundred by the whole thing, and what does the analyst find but 10.3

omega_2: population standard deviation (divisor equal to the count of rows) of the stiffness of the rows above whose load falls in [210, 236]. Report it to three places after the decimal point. 0.111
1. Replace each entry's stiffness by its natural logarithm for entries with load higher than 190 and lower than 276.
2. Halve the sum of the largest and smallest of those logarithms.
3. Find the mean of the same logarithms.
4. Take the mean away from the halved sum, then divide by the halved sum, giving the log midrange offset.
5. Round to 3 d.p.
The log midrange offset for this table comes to 0.002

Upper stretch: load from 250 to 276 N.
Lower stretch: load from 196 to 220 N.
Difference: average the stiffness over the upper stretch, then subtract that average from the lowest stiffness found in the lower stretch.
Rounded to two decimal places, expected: -0.20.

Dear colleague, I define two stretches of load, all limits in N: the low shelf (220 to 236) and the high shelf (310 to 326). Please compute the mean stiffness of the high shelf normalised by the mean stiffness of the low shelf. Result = 0.98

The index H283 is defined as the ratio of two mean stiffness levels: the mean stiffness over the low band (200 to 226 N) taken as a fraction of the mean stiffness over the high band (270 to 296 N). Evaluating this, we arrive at 1.02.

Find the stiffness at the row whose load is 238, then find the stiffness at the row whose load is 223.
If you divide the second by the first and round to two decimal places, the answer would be 1.02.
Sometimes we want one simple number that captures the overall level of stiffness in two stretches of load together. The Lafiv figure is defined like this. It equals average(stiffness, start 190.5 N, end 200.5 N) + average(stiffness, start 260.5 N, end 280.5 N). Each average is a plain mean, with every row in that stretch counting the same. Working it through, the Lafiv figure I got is 6.13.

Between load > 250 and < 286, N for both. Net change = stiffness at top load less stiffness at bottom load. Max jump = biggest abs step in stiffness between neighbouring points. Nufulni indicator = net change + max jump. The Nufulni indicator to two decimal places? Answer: 0.31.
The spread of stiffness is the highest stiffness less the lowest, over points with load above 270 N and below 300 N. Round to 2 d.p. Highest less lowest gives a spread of 0.17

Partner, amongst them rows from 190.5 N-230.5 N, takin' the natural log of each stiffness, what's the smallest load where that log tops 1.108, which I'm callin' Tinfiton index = 198 N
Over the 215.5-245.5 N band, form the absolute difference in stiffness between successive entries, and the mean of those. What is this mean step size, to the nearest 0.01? 0.20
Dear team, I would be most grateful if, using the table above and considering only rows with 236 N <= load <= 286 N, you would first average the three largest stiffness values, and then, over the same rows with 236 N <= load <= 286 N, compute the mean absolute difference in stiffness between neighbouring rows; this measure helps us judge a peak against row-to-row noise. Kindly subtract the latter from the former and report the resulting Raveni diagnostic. 3.04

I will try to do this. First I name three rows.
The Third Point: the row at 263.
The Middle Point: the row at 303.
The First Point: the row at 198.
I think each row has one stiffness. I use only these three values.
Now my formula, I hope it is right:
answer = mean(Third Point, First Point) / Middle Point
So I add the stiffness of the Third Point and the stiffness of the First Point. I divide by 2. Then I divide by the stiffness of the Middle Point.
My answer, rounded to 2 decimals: 0.94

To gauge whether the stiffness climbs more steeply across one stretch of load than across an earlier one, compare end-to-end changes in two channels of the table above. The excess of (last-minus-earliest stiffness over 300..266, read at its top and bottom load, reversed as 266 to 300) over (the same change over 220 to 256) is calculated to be -0.16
